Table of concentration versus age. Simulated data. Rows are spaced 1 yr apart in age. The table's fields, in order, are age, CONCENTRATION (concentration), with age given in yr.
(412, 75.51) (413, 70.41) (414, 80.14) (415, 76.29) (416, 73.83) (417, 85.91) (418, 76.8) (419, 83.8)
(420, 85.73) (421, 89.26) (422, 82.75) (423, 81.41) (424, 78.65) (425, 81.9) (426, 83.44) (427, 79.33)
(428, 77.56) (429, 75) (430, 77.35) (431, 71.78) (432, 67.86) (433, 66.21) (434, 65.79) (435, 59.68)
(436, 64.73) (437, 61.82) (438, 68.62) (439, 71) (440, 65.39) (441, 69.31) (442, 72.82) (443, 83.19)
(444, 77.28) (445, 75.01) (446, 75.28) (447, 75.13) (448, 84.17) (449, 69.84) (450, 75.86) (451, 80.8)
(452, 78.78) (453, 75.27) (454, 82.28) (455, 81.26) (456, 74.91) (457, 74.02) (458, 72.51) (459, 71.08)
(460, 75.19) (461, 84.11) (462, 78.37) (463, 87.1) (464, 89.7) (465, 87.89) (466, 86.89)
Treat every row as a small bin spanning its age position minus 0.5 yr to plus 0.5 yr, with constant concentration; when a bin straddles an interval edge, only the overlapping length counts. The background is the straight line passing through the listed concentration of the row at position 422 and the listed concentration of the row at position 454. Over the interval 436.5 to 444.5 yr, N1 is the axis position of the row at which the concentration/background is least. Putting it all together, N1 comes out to 437 yr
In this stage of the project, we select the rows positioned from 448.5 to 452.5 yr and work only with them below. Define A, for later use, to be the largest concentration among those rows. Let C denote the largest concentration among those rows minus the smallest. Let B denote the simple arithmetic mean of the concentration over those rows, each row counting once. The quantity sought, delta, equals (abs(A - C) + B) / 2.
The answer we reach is 73.1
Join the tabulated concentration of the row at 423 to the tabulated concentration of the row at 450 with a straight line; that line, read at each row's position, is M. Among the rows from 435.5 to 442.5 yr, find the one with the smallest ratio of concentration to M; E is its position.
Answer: 437 yr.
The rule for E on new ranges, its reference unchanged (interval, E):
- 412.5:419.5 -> 413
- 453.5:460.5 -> 459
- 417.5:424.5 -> 418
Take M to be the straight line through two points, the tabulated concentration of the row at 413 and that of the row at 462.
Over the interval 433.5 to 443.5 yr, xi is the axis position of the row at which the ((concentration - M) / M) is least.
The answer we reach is 435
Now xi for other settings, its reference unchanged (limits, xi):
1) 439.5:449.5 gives 440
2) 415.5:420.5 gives 416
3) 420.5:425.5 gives 424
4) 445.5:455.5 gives 449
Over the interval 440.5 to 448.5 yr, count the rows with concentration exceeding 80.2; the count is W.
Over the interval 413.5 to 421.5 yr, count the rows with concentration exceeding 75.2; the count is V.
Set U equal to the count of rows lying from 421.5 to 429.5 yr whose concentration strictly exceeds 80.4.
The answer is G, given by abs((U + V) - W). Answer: 9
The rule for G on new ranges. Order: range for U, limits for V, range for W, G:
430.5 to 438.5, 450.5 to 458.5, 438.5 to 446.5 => 4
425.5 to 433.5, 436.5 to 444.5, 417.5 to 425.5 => 3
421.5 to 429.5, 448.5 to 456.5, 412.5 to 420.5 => 7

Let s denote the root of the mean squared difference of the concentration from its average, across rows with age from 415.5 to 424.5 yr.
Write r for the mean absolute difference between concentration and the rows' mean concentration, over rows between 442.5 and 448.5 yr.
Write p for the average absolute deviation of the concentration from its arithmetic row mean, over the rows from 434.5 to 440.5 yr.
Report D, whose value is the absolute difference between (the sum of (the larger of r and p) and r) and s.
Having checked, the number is 2.5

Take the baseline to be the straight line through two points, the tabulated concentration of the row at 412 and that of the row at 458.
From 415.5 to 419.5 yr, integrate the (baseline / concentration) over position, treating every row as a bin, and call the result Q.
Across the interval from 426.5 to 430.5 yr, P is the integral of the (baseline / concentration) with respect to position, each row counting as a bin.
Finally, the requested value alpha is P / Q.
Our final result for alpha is 1.02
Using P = 3.85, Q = 3.77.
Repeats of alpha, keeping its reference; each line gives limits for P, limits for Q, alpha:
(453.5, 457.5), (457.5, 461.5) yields 0.97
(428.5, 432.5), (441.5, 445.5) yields 1.07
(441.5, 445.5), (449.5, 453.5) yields 1.02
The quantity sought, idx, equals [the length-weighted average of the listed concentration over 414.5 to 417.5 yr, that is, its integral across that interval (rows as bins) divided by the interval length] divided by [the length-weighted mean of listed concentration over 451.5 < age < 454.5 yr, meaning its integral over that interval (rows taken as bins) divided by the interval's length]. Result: 1.00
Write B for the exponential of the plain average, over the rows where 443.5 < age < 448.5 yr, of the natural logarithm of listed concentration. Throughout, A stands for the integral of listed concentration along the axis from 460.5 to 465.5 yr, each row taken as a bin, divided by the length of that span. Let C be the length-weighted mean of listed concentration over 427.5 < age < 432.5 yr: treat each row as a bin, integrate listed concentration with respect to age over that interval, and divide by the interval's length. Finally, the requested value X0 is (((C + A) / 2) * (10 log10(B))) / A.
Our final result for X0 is 17.6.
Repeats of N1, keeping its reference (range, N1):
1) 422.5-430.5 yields 429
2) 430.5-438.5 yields 435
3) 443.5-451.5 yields 449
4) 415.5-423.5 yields 416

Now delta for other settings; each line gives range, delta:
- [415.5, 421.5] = 78.2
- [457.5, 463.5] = 74.6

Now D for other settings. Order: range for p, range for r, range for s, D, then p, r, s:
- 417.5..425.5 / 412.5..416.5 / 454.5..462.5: 1.9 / 2.8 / 3.0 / 4.18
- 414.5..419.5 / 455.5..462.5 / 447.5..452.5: 2.7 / 4.4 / 3.1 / 4.85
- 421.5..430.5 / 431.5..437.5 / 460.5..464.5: 0.6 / 2.4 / 2.4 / 4.22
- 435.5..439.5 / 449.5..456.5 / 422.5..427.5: 4.2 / 3.3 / 2.7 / 1.75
